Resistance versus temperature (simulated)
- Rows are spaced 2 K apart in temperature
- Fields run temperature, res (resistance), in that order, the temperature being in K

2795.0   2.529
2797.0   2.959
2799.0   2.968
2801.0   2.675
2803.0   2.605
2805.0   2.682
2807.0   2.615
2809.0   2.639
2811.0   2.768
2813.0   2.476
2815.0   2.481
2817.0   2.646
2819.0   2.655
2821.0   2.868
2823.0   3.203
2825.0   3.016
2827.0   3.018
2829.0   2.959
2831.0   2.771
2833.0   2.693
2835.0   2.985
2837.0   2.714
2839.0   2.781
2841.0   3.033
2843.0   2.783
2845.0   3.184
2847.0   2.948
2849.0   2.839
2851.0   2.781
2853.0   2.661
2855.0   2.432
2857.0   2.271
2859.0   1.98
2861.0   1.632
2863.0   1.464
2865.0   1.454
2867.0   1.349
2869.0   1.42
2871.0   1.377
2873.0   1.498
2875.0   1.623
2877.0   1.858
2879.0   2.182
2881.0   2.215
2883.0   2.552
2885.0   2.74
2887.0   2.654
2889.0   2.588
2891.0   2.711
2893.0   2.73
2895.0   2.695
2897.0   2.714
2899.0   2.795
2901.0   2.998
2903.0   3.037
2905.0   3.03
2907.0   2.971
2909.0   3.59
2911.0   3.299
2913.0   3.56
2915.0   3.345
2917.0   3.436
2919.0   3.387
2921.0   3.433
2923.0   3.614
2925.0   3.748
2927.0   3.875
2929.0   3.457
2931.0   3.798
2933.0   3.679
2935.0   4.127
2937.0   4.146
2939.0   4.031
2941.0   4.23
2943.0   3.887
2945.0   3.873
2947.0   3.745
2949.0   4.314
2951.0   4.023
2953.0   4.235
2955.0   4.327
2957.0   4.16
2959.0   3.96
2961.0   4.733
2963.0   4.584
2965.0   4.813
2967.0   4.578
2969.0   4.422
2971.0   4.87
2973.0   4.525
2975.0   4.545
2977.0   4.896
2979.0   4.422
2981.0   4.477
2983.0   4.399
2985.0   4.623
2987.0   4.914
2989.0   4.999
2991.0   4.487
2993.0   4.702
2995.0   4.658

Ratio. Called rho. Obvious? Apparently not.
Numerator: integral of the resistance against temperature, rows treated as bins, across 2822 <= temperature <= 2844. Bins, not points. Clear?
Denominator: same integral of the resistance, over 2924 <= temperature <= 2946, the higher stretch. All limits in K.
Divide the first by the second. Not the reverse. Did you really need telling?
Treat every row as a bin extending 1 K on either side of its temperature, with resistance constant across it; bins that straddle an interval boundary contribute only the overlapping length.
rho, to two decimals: 0.75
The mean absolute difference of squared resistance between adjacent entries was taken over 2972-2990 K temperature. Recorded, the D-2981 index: 1.8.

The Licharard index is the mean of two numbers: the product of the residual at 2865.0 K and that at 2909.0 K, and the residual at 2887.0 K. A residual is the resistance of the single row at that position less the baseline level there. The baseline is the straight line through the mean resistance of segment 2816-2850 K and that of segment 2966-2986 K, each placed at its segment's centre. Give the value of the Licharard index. -0.26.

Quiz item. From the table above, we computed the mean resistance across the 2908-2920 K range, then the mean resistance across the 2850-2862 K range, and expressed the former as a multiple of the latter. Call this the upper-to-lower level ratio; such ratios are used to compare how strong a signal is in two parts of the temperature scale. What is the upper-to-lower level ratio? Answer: 1.5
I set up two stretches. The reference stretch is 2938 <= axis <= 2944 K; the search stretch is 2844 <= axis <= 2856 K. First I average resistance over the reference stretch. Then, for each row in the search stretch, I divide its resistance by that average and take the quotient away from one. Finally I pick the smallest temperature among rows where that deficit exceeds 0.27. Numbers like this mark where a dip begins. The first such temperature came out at 2847.0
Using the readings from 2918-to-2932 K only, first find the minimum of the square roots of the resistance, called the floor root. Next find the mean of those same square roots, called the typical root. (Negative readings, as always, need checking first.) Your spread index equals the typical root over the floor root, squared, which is 1.07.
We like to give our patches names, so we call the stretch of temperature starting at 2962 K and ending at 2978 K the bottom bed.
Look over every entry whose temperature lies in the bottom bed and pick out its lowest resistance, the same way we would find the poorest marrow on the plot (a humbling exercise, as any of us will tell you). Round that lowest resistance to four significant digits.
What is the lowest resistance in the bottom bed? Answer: 4.422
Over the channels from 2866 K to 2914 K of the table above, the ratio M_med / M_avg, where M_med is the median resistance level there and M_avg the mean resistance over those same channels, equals 1.08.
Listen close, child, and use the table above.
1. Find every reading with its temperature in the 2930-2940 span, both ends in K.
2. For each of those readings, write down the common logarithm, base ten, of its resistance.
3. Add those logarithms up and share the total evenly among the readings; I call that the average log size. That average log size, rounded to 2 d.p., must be 0.60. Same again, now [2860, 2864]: 0.19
